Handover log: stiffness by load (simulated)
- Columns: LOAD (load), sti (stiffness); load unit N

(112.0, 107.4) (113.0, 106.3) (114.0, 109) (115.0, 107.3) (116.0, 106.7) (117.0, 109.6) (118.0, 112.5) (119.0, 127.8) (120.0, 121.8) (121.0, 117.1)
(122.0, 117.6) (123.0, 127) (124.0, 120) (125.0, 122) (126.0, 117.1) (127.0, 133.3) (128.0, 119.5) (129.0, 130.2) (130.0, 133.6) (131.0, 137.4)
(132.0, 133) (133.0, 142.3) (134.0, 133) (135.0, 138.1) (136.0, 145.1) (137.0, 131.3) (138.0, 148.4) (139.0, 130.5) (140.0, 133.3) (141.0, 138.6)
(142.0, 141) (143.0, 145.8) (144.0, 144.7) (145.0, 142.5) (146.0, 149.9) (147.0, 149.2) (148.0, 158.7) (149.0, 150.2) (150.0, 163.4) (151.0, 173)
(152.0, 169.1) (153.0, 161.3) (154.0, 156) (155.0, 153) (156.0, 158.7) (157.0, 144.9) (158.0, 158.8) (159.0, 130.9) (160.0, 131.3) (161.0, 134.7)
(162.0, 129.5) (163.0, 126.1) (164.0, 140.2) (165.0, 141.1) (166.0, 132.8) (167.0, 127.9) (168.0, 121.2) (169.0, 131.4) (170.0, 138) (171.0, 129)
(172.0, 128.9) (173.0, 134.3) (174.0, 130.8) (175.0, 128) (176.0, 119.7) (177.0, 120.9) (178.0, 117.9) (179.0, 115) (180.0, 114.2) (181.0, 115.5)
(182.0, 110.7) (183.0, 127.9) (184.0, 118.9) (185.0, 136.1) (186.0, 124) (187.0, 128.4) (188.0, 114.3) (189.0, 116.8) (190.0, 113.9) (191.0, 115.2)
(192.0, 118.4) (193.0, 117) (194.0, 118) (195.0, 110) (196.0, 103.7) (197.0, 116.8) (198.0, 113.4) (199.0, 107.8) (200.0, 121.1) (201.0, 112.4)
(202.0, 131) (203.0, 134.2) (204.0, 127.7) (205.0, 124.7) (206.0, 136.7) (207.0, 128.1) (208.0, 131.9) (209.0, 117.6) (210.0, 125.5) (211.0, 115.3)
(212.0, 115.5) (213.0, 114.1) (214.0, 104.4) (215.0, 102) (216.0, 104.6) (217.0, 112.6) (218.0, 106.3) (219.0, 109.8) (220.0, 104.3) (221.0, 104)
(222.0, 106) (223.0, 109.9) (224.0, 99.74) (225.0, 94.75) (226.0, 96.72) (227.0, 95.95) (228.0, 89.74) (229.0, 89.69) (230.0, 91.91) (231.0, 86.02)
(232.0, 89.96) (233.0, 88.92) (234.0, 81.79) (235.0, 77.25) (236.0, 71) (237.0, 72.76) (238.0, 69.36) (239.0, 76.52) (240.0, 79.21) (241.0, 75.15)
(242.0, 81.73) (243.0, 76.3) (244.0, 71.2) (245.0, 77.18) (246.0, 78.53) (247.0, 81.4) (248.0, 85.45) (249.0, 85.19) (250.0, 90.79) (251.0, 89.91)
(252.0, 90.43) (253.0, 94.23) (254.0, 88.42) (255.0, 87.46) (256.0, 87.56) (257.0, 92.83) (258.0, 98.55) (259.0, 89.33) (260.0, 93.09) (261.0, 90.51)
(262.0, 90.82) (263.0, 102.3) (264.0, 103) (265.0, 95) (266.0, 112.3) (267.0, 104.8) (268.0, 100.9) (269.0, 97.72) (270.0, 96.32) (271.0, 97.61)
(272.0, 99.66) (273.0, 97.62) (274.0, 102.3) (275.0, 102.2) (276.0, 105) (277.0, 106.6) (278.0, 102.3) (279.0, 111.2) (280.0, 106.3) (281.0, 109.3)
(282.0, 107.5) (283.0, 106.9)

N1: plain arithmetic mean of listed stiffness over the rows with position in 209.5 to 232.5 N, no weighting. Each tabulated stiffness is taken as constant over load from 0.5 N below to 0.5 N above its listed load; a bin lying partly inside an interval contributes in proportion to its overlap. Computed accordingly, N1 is 103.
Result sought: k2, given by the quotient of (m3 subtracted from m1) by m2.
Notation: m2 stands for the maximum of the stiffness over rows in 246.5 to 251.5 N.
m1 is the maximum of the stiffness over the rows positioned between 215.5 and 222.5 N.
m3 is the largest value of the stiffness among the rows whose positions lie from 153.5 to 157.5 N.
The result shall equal -0.51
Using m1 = 112.6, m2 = 90.79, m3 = 158.7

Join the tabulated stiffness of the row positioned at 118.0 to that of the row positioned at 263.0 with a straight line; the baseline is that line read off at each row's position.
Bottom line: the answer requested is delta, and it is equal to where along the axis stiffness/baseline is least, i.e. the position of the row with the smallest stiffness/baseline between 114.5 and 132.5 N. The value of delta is 116.0 N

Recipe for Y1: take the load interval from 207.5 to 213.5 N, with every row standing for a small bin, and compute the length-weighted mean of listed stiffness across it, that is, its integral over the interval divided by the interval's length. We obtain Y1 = 120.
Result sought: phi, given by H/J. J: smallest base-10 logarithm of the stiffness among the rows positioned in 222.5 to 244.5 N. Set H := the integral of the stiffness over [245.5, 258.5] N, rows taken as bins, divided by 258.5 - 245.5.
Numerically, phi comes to 48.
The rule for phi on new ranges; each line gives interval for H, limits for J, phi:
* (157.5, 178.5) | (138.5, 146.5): 62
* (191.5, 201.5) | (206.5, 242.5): 62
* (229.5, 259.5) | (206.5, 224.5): 42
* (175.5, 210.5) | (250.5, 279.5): 62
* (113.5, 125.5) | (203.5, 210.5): 56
